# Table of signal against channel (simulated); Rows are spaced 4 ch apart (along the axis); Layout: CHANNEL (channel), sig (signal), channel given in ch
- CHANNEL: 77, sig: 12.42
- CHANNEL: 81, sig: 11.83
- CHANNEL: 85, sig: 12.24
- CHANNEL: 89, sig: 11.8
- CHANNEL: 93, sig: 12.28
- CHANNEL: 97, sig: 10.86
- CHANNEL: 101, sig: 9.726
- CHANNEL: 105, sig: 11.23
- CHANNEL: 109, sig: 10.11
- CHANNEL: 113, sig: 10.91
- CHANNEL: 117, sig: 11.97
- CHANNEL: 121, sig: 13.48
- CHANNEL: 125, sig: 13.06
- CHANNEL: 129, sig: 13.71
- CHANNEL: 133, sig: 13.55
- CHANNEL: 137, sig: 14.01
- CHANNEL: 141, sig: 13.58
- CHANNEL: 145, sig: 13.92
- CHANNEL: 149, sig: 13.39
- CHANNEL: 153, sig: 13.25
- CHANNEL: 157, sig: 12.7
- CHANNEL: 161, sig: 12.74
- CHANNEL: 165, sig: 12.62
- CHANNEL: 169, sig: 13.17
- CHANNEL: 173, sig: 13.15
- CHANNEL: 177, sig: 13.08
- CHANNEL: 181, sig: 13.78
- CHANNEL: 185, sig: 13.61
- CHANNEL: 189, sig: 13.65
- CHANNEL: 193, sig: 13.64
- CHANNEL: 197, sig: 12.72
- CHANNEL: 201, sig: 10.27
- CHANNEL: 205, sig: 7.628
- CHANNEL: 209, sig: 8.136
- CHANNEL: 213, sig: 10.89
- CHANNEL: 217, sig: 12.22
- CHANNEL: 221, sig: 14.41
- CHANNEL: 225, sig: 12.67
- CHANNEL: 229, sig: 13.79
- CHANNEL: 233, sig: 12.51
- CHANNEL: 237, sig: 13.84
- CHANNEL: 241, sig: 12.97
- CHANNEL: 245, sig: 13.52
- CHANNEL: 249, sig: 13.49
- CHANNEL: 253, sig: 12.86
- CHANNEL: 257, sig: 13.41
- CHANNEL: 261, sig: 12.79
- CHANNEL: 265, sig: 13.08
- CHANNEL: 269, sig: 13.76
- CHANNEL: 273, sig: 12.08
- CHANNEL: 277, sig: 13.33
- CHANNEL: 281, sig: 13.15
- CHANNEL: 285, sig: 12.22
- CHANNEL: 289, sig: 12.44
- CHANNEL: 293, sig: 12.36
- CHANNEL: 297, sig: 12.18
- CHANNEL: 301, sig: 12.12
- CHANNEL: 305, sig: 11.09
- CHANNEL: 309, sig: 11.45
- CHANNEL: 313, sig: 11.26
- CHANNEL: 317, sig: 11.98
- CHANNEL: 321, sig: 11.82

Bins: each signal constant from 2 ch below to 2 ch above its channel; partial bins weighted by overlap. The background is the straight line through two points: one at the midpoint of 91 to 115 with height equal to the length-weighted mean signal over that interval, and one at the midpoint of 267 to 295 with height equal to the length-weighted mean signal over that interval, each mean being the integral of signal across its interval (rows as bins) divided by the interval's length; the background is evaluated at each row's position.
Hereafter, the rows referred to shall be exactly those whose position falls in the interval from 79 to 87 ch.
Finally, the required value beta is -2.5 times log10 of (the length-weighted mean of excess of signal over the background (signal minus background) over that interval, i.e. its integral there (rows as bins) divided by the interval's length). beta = -0.4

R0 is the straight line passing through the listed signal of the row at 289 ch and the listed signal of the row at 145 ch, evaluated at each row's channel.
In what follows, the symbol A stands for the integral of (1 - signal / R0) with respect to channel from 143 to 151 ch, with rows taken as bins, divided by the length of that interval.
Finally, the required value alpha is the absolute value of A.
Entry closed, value 0.018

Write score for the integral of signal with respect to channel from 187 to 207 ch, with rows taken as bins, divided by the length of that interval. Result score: 11.58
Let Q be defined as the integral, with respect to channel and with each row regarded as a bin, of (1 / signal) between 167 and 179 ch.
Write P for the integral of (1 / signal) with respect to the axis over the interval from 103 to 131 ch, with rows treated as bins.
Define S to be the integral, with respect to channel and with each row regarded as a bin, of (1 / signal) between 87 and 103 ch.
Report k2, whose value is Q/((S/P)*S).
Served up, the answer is 1.0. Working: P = 2.3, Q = 0.9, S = 1.4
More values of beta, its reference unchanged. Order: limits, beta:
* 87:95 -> -0.3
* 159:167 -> -0.2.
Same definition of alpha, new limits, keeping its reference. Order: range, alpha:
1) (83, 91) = 0.172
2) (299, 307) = 0.056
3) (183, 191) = 0.011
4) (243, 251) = 0.049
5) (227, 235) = 0.009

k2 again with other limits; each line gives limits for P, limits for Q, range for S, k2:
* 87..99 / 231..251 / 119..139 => 0.7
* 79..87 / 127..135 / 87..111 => 0.1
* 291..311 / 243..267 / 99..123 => 0.7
